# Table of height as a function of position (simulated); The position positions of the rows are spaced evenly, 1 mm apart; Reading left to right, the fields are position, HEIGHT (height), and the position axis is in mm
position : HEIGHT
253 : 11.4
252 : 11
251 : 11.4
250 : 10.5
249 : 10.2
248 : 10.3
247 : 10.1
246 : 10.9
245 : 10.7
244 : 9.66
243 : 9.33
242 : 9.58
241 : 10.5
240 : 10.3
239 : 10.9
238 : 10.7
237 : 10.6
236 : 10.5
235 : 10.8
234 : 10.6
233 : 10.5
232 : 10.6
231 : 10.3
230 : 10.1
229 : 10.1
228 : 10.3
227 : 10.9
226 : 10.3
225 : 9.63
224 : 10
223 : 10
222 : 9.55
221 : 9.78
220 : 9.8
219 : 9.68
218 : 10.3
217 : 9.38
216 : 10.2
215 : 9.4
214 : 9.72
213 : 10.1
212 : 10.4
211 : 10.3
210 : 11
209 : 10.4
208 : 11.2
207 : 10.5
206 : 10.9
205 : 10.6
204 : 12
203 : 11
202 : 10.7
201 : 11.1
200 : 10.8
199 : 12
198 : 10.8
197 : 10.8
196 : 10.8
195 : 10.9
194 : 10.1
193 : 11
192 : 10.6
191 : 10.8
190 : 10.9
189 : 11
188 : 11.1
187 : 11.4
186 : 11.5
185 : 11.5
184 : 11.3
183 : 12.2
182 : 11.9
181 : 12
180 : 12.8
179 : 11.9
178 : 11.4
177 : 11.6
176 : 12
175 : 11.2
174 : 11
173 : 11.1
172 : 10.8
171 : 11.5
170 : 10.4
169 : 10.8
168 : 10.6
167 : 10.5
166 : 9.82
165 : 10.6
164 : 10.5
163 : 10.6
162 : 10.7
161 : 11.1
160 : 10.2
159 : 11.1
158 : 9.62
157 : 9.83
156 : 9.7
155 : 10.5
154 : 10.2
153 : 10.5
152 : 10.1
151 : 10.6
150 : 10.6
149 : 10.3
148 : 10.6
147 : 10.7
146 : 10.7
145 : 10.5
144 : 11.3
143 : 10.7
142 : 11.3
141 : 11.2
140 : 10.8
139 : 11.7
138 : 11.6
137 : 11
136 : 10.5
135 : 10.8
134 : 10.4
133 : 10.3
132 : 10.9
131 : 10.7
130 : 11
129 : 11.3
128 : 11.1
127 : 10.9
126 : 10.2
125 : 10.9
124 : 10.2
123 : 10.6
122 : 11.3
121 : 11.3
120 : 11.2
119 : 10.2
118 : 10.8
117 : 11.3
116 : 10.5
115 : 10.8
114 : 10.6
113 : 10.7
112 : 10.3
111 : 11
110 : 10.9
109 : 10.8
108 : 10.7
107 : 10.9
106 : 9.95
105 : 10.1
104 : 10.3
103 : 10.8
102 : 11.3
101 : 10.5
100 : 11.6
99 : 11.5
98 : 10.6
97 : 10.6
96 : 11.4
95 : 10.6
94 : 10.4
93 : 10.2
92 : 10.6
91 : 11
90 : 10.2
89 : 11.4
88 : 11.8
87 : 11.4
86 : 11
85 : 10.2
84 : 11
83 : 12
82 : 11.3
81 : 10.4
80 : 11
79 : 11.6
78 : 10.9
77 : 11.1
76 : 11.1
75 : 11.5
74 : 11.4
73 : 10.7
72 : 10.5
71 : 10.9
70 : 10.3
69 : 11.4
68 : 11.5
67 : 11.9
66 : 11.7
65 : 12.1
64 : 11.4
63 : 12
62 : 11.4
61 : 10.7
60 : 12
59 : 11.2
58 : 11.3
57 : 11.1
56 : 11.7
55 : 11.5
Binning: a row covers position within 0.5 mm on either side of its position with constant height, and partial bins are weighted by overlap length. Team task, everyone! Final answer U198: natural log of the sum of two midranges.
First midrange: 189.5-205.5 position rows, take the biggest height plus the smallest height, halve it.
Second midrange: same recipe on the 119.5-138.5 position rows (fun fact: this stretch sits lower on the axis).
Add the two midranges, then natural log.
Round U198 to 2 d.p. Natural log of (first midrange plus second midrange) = 3.09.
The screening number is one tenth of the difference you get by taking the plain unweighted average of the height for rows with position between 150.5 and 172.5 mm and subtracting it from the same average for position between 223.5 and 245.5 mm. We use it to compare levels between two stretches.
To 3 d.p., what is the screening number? -0.015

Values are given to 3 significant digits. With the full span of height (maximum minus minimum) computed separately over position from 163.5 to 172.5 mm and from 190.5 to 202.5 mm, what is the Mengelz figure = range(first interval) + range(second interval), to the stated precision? 3.58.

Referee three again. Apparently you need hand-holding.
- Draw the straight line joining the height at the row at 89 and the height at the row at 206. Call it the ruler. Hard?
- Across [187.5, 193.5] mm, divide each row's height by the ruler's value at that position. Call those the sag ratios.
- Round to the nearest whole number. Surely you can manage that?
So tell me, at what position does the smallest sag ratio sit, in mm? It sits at 192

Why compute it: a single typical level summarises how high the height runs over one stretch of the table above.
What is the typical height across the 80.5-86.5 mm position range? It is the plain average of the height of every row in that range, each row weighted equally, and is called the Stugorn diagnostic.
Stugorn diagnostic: 11.0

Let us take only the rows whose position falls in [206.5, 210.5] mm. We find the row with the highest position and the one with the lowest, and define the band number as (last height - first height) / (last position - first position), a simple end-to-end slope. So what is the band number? 0.2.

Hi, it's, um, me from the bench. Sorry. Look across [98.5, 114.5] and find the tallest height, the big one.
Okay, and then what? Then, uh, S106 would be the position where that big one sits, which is 100 mm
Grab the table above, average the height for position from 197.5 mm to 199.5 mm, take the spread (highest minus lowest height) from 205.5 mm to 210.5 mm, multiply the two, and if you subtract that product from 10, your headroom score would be 0.9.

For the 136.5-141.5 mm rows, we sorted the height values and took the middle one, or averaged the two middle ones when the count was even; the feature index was 11.2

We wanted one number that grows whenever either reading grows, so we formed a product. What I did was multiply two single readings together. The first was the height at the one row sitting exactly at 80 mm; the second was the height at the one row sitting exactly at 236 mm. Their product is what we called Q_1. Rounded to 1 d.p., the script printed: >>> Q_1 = 115.5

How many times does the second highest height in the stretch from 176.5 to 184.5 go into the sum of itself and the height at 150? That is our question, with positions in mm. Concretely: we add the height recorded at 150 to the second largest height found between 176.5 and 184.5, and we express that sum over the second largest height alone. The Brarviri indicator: 1.87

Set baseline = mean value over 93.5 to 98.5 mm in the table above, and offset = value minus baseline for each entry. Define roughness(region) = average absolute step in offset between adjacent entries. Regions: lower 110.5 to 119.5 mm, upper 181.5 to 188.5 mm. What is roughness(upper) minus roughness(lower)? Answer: -0.15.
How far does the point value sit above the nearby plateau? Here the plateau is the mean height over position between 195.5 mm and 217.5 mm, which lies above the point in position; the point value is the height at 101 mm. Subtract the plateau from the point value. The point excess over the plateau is -0.14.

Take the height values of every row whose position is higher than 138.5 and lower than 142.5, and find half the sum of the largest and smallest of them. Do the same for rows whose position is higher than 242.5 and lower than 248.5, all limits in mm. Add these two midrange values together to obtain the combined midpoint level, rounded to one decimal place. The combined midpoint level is 21.4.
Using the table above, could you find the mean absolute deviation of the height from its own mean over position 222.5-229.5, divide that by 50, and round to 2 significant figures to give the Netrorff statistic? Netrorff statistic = 0.0056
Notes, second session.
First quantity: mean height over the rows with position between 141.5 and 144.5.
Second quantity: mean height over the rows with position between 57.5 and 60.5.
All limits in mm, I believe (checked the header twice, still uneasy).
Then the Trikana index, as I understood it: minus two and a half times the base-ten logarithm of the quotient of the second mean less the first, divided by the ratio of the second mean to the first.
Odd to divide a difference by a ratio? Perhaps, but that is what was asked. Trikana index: 1.0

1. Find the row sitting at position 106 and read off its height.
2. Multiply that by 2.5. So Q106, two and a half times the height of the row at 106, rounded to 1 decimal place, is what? 24.9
